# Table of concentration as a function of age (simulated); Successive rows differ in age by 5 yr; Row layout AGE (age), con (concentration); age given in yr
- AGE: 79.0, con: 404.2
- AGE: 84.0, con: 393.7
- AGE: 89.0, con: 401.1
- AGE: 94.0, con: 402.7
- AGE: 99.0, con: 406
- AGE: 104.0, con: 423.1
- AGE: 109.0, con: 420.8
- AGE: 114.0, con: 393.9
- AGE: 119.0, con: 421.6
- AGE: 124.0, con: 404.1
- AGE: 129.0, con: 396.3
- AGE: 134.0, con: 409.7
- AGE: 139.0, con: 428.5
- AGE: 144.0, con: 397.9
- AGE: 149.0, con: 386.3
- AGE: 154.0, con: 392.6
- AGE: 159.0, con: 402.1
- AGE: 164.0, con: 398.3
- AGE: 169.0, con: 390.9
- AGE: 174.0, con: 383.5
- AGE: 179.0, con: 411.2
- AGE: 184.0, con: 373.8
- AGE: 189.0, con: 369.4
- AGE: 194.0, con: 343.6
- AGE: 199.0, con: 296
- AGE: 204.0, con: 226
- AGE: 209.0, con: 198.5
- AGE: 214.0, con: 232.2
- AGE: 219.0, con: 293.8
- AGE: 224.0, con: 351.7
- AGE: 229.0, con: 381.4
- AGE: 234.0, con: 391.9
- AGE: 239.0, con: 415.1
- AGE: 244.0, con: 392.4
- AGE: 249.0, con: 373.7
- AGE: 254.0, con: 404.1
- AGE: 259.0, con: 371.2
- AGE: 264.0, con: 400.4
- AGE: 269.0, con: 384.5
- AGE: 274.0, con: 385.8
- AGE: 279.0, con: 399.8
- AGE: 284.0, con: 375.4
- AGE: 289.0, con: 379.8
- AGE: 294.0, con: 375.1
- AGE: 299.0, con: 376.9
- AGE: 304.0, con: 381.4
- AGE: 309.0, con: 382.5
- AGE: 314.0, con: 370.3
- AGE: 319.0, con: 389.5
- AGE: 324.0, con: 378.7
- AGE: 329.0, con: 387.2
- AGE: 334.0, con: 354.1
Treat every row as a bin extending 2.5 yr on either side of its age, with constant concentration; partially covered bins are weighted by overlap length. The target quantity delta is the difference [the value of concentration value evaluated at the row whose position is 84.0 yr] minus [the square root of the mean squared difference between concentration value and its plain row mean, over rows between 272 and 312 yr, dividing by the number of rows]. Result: 386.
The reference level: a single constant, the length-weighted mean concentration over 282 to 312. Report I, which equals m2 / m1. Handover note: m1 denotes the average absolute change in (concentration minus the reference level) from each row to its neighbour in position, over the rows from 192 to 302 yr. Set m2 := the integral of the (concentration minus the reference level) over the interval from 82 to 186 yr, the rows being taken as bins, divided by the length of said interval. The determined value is 0.88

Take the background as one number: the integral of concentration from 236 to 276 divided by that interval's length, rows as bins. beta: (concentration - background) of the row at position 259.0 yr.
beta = -20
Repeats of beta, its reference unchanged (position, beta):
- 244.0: 1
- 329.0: -4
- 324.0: -12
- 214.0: -159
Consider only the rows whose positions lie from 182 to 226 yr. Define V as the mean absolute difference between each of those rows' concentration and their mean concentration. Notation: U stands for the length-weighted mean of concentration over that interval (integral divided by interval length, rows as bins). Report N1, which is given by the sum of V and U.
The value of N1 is 351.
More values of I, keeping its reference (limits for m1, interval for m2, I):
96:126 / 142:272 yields -1.00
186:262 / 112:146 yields 0.83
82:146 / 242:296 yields 0.50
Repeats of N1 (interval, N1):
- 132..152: 419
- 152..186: 403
